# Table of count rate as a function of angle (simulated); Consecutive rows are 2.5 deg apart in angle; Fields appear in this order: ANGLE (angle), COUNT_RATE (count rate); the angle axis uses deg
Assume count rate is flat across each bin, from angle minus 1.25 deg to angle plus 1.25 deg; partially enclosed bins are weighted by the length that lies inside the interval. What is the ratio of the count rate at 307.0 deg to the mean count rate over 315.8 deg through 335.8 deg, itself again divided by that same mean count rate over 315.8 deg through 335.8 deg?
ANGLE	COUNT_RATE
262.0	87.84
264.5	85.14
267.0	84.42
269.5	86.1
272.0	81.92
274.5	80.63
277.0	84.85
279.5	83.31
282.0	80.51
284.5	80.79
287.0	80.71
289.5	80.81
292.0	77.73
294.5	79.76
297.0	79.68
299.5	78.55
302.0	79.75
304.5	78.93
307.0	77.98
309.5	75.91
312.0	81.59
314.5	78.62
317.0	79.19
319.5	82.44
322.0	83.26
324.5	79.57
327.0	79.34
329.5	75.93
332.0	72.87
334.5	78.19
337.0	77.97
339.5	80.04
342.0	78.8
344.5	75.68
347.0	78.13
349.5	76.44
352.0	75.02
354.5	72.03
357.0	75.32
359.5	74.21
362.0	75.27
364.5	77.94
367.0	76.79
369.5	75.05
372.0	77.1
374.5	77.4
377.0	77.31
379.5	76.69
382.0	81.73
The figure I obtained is 0.0125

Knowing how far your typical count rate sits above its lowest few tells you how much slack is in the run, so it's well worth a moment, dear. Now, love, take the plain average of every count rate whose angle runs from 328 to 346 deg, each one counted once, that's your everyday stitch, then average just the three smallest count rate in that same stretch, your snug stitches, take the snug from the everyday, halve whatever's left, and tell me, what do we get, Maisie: 1.1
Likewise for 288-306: 0.5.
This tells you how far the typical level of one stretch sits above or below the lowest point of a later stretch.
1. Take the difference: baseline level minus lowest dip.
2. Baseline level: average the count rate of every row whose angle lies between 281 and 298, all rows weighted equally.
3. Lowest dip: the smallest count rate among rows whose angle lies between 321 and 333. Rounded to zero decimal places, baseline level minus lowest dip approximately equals 7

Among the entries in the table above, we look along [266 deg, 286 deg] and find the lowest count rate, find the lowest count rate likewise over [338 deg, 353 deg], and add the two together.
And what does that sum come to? 156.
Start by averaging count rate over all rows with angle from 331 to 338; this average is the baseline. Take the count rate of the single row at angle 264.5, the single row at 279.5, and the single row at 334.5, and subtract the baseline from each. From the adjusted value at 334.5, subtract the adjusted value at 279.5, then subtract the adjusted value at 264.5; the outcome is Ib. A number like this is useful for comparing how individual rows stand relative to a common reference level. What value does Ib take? -14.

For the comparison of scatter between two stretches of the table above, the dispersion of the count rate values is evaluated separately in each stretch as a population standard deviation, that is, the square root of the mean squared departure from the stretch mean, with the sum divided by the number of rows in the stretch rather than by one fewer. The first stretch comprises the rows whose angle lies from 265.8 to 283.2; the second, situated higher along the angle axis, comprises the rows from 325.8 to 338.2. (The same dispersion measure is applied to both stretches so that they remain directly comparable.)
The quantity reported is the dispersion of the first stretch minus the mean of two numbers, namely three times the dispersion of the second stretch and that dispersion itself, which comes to -2.6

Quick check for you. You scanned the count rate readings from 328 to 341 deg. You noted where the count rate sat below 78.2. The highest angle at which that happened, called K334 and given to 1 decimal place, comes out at 337.0 deg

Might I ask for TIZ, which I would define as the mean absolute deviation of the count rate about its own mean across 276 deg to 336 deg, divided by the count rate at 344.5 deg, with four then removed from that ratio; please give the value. -3.98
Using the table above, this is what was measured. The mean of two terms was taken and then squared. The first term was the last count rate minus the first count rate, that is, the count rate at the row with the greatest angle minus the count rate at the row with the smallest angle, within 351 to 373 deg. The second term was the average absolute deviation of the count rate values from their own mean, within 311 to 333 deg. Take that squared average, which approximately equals 4.7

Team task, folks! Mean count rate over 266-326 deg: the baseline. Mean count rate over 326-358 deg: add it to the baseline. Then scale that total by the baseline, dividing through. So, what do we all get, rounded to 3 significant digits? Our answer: 1.95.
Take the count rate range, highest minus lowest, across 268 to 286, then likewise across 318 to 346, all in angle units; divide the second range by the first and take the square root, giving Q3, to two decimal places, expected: 1.36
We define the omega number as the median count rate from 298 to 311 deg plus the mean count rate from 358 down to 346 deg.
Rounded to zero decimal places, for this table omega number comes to 154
